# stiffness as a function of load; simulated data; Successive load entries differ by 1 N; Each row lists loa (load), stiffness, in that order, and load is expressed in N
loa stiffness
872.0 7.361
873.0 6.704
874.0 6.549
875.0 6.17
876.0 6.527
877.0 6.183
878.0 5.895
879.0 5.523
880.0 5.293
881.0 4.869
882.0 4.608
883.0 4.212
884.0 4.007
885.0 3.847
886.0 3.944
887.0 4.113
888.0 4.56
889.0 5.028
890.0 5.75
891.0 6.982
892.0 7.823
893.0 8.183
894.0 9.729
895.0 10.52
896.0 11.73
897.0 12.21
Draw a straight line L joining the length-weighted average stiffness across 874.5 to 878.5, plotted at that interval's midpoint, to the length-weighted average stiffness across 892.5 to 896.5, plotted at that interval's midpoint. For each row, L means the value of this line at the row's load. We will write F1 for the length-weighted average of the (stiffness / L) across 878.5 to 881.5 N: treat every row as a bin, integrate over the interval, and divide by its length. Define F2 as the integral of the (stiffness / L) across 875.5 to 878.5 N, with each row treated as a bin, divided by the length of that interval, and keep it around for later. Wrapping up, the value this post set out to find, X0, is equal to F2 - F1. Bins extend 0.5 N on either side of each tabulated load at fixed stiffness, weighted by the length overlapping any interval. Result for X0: 0.23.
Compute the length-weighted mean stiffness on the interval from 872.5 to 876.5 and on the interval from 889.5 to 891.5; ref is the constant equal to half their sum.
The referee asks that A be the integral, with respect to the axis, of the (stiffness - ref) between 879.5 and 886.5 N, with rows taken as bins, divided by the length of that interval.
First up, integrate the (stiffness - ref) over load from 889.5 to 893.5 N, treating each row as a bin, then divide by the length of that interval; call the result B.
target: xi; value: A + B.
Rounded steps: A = -2.0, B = 0.8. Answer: -1.3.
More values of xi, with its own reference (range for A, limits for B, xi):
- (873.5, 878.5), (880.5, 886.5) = -2.3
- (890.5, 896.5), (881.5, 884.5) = 0.6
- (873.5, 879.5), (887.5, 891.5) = -1.1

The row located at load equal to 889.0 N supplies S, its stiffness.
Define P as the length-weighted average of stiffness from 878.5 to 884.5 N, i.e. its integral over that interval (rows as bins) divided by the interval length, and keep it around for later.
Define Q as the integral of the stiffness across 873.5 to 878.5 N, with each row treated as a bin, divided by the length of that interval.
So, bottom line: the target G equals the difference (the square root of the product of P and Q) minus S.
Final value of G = 0.4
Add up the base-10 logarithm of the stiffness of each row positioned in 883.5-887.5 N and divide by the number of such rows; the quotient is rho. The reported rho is 0.60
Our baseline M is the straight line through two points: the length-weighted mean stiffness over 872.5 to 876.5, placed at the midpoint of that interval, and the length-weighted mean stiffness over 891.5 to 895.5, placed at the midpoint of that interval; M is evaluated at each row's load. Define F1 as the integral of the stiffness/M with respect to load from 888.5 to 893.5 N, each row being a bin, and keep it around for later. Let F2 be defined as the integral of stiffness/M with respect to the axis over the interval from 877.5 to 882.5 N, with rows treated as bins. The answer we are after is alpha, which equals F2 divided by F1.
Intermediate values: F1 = 3.9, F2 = 3.6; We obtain 0.9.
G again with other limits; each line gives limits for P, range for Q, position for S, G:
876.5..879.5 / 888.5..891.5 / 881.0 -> 1.0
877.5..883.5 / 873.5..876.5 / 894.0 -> -4.0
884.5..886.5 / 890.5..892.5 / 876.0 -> -1.2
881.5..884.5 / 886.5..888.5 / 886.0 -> 0.4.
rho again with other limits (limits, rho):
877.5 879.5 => 0.76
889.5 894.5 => 0.88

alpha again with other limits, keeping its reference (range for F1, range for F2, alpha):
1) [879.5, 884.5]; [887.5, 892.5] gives 1.1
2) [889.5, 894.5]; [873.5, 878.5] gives 1.1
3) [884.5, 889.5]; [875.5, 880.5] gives 1.6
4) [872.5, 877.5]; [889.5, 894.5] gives 0.9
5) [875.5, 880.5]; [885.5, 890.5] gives 0.7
